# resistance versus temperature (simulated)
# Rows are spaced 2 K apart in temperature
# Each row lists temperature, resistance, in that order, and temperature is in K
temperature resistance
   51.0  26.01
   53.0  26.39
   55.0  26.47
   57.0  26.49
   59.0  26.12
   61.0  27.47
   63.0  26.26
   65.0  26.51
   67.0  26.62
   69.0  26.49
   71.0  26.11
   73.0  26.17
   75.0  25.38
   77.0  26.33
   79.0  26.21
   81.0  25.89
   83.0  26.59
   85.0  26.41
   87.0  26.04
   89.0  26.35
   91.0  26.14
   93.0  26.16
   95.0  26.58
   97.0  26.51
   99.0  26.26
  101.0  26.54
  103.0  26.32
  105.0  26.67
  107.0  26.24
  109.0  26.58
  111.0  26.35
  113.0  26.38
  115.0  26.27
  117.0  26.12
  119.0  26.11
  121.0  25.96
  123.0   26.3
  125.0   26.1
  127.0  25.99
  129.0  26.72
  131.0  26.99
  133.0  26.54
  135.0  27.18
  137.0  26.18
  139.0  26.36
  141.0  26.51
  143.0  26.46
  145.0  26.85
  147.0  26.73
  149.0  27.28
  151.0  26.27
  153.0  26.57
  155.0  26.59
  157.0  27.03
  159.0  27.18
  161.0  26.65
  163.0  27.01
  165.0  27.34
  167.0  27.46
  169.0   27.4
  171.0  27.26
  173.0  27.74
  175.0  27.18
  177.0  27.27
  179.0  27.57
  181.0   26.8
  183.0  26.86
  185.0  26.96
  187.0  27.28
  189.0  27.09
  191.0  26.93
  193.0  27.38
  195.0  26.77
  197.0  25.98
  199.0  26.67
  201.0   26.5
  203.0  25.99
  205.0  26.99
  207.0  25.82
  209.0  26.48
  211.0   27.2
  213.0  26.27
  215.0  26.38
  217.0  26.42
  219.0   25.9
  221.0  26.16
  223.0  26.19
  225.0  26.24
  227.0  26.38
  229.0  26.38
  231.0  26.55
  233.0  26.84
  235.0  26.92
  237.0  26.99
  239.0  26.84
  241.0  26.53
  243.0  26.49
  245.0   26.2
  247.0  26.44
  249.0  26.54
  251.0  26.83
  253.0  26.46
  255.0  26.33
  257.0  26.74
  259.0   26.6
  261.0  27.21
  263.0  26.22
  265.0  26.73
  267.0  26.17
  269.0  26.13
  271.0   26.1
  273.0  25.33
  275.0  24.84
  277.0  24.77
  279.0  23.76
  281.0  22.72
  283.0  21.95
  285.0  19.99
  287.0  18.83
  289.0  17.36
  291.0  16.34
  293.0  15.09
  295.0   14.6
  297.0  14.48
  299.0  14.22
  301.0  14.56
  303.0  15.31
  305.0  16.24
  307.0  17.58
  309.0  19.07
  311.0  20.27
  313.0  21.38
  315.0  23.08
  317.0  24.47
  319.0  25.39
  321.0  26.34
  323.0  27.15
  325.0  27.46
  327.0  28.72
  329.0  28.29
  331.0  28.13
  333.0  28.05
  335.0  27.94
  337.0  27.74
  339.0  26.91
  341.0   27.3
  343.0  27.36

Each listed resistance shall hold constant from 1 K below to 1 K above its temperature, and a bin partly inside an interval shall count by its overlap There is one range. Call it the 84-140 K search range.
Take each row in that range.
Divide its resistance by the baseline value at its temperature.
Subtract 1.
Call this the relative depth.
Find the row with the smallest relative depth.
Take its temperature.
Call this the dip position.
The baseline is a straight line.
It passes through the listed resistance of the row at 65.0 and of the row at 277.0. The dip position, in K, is 87.0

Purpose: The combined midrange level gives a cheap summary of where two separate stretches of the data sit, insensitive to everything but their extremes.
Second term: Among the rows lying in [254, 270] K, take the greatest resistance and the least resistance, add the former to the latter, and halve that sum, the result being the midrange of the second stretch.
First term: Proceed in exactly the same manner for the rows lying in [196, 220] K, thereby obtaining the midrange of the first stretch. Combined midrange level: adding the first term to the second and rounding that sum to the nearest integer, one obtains 53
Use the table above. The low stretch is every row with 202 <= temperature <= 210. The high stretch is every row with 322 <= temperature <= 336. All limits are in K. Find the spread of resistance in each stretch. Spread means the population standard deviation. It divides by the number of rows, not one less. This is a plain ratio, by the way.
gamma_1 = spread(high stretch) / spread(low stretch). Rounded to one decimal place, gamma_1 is 1.1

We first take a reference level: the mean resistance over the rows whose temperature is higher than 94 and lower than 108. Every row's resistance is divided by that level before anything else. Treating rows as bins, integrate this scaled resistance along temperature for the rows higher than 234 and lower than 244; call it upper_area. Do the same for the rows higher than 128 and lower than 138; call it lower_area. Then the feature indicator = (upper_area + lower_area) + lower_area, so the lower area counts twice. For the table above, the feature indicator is 30.3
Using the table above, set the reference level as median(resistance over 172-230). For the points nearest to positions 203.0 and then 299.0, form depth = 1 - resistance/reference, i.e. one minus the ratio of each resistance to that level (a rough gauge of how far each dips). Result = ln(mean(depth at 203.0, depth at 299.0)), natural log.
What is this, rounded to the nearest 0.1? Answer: -1.4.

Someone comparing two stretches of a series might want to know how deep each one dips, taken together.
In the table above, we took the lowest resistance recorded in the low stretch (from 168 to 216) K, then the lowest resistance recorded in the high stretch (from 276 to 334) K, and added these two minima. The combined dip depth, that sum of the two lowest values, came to 40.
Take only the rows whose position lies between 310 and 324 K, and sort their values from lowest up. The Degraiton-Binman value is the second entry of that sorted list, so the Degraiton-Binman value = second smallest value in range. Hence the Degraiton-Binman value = 21.38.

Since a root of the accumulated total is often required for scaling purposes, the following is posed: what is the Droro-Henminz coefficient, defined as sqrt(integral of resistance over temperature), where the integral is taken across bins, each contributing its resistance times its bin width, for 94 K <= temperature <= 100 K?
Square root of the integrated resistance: 12.6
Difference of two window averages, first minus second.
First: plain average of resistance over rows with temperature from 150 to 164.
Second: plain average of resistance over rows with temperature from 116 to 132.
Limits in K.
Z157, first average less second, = 0.5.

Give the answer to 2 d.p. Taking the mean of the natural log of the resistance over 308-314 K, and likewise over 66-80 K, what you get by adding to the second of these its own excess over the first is 3.52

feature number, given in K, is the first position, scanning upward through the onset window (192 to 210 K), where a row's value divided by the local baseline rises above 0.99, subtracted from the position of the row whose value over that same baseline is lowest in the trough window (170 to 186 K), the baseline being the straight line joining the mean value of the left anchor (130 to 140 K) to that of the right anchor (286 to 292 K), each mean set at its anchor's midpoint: -22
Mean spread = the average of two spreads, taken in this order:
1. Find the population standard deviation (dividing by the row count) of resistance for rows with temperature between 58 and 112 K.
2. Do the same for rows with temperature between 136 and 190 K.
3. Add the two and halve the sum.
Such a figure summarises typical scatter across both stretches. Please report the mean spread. 0.4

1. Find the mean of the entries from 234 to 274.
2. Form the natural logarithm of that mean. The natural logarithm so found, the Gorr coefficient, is 3.28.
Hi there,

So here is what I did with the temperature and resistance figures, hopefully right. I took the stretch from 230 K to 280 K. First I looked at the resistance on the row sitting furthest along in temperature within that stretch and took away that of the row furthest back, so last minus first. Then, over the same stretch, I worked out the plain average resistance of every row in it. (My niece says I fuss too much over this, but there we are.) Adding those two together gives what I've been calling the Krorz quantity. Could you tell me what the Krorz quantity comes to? 23.5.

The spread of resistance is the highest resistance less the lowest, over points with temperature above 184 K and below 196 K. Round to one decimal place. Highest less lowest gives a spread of 0.6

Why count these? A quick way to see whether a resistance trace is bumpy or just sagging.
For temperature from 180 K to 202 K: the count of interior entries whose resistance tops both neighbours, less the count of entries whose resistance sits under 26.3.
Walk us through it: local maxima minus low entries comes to 2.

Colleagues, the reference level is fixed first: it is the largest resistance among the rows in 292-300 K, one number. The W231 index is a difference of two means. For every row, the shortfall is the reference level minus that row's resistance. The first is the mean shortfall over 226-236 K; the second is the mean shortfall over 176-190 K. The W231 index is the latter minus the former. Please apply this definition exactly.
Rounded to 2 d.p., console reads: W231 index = -0.50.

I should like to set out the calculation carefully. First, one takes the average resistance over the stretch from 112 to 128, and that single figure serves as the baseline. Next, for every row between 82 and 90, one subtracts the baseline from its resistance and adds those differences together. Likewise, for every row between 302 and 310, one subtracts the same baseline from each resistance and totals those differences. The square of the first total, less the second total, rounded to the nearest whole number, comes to 37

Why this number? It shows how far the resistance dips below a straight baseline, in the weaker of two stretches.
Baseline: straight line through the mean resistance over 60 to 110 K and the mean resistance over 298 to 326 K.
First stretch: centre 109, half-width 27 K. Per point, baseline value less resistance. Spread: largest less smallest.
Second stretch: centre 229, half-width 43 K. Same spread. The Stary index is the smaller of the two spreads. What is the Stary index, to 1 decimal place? 2.3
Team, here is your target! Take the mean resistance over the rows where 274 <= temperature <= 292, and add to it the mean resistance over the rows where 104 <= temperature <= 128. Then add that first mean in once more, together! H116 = 69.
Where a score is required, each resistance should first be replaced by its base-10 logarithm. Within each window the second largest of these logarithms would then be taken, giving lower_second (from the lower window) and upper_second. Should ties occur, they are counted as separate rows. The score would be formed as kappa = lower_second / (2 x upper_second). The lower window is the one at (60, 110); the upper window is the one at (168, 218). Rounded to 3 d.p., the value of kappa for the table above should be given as 0.495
